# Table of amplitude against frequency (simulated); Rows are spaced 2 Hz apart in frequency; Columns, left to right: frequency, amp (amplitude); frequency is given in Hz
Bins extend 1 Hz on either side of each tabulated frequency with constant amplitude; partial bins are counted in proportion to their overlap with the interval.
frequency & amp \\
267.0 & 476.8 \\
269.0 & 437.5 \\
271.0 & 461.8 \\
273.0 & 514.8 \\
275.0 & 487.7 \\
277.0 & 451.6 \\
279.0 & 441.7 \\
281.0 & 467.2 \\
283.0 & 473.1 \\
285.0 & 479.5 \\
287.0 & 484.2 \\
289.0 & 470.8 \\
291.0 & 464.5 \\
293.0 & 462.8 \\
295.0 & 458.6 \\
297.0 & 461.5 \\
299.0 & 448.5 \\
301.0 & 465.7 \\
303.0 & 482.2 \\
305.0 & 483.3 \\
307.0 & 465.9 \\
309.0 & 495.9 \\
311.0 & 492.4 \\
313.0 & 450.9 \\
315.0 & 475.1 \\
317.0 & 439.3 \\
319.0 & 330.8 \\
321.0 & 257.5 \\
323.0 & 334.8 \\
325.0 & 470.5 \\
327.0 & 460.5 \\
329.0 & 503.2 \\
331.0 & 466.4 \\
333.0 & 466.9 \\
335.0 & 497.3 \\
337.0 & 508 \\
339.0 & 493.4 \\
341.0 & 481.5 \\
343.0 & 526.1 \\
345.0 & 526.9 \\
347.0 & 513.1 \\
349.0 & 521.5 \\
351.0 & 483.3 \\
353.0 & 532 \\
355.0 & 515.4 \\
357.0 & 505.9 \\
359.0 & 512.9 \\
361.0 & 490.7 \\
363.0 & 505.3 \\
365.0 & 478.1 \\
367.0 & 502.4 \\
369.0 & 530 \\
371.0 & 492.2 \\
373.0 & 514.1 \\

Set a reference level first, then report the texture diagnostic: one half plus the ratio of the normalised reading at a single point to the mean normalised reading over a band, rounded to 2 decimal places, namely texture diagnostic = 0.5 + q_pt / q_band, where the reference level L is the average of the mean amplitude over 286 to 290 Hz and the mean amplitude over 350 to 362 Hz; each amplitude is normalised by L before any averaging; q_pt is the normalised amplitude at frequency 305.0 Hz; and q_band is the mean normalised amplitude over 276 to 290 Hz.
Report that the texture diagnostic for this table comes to 1.54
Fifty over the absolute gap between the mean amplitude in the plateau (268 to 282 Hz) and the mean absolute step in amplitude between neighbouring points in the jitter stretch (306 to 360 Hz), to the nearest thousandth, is 0.116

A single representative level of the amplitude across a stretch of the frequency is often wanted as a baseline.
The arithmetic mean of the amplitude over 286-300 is 464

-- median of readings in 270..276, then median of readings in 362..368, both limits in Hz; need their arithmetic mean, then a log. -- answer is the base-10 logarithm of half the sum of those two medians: 2.69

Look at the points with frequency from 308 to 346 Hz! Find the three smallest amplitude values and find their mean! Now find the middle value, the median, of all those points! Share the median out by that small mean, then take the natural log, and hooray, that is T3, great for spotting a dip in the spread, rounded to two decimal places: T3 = 0.43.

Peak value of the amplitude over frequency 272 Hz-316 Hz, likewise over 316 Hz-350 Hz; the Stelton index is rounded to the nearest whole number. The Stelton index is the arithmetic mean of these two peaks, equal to 521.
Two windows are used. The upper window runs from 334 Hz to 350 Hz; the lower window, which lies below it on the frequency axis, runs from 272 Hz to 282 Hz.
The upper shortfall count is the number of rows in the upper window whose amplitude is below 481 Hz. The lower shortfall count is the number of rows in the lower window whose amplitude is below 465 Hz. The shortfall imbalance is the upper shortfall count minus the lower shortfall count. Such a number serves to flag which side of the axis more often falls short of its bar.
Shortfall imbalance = -2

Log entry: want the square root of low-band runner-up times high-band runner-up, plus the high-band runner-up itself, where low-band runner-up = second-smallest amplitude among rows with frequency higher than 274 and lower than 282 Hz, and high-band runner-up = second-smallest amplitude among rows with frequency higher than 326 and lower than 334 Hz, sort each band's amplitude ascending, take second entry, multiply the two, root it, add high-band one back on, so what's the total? 925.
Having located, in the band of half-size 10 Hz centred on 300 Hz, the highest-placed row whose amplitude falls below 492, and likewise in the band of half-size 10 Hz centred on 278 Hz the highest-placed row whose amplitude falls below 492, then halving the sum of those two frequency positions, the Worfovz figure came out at 297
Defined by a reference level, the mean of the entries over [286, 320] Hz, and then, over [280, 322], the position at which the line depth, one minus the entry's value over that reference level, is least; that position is 309.0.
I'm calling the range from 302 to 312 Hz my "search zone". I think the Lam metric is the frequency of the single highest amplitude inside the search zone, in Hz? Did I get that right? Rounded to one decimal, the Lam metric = 309.0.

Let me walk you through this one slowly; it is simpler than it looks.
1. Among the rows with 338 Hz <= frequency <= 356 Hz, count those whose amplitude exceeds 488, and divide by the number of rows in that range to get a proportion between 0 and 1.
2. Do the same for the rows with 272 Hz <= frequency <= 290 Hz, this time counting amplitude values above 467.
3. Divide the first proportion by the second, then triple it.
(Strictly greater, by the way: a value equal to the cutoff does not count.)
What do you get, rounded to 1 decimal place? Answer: 3.0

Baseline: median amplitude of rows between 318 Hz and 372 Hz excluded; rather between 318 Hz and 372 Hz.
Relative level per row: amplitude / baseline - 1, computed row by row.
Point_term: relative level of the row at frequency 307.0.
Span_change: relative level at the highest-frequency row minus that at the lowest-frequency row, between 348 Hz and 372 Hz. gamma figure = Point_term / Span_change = 1.1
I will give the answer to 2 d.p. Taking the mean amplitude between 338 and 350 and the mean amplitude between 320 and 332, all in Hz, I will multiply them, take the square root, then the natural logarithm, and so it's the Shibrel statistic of 6.13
